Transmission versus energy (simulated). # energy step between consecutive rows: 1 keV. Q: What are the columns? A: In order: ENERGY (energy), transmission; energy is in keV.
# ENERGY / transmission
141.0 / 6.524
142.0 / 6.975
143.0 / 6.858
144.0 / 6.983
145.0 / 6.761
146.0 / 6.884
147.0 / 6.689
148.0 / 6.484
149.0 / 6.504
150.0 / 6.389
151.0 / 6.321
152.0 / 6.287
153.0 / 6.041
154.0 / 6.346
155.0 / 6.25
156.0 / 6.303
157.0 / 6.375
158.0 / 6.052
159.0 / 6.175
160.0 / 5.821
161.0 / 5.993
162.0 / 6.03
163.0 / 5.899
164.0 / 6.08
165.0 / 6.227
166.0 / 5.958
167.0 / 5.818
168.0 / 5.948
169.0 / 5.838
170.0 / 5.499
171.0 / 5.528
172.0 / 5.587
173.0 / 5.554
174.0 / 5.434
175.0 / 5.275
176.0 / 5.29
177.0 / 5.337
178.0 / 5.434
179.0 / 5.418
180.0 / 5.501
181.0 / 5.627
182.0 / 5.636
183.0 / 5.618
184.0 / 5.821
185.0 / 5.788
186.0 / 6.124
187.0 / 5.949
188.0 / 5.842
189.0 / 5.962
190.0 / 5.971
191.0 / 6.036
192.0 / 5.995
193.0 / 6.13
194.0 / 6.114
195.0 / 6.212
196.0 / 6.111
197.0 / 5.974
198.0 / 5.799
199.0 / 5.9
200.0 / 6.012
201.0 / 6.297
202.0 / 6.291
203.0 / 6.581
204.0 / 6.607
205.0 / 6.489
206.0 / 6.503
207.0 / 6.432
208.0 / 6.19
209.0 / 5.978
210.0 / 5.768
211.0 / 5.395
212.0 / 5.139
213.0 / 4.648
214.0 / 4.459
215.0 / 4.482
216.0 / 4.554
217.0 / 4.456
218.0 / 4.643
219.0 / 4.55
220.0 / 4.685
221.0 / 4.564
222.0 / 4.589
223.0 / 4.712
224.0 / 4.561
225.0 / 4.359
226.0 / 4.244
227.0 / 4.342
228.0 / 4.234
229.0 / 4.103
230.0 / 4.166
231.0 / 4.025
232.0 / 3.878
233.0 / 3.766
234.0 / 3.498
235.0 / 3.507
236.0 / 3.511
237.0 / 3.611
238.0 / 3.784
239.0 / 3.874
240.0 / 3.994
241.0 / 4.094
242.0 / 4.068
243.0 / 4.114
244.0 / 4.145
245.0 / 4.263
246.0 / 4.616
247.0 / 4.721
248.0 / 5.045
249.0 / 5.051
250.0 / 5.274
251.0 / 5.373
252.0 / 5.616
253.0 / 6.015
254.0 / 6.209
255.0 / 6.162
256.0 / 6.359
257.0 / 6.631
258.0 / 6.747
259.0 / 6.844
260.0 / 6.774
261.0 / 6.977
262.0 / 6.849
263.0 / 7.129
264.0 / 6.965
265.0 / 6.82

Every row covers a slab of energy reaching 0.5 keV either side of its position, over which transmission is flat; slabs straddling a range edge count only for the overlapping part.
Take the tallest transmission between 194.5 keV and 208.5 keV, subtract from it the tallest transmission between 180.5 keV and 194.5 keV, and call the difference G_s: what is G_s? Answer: 0.48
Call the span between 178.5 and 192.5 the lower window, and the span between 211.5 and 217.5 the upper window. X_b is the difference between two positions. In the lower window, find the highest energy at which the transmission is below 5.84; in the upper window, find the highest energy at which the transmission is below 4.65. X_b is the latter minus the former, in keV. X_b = 32 keV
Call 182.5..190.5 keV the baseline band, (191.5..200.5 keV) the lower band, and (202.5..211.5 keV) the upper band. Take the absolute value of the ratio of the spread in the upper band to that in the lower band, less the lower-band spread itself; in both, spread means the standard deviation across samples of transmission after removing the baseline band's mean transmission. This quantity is 3.2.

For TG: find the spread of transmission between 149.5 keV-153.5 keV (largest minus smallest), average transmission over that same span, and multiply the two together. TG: 2.2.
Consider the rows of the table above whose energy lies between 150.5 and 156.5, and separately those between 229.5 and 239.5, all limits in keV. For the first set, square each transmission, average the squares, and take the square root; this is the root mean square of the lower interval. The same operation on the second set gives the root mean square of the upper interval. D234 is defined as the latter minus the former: -2.5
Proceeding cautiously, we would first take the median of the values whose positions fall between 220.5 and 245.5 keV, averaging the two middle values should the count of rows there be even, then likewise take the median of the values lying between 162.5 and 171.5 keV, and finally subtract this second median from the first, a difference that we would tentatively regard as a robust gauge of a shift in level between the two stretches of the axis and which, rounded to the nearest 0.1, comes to -1.8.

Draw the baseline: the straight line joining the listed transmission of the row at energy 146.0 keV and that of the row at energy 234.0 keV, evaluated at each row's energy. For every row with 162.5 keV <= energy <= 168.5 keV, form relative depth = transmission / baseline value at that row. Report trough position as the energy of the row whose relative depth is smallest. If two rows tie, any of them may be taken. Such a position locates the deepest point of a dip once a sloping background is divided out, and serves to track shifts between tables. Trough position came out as 163.0 keV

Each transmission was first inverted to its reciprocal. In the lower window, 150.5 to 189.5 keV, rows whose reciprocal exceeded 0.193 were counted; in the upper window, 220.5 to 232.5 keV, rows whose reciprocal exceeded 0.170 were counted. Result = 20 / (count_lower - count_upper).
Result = -1.7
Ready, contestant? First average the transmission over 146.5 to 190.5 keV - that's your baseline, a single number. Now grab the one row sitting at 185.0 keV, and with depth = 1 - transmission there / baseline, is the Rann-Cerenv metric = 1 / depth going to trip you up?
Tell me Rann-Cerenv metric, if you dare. 49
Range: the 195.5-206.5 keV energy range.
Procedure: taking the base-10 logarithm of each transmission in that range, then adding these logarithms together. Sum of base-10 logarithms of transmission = 8.74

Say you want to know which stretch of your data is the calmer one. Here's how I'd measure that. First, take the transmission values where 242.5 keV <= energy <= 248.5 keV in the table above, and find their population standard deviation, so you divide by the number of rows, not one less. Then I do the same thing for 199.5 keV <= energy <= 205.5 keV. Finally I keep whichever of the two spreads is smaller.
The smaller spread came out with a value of 0.21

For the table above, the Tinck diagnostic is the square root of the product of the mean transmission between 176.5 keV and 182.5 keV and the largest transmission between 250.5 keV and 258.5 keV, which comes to 6.09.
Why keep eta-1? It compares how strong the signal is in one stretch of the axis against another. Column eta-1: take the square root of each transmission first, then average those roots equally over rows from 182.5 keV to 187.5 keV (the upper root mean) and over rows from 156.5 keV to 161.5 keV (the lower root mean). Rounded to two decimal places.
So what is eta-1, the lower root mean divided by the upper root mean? 1.02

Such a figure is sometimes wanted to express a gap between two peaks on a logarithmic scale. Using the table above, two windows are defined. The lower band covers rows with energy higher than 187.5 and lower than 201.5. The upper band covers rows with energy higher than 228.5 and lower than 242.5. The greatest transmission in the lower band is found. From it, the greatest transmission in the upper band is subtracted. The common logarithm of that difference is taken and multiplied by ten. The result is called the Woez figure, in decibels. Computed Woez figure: 3.3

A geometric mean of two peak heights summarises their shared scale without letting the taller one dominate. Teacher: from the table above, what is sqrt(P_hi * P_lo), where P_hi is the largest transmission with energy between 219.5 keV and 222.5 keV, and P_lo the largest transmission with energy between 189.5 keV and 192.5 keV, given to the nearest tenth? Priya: 5.3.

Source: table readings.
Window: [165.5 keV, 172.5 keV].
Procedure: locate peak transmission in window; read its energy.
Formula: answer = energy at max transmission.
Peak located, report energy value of 166.0 keV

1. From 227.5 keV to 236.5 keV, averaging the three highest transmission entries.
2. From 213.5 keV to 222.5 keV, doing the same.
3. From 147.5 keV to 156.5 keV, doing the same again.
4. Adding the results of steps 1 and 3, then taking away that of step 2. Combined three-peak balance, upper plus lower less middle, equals 6.0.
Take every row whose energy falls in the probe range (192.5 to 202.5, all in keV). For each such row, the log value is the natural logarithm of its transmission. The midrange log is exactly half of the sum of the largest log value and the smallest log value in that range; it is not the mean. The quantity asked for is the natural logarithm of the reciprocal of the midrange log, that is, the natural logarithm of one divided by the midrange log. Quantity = -0.59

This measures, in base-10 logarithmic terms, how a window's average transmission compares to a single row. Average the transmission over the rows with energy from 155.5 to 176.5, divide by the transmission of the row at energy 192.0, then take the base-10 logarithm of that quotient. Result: -0.01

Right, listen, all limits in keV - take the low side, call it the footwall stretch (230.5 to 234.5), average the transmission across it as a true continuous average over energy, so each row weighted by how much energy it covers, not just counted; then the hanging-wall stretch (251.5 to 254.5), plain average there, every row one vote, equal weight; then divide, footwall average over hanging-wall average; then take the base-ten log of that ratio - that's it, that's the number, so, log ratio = -0.20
